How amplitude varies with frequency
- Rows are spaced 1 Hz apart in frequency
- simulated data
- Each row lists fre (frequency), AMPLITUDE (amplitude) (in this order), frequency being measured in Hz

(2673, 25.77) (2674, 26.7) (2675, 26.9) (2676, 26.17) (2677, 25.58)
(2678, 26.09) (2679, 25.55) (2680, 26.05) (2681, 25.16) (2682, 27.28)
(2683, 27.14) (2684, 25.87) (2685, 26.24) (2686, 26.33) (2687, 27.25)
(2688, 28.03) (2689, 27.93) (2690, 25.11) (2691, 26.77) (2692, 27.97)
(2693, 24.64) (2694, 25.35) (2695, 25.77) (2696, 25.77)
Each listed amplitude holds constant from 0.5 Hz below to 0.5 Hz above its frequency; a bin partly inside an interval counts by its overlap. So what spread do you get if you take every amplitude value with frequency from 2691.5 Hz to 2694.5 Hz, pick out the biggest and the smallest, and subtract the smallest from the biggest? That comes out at 3.3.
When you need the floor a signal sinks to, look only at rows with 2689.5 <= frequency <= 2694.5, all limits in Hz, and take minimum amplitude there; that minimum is 24.64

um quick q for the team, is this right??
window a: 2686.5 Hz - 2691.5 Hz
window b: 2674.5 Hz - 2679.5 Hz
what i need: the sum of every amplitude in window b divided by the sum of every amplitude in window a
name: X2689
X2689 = 0.96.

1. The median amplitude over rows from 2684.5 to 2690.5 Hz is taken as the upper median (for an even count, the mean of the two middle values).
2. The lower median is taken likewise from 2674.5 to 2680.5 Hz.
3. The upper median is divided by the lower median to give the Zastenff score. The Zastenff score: 1.03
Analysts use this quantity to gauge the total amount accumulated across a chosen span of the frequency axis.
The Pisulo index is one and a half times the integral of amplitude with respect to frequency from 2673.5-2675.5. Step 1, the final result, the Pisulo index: 80.4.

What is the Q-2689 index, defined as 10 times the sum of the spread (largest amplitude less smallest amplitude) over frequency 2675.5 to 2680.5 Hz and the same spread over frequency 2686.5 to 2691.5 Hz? 35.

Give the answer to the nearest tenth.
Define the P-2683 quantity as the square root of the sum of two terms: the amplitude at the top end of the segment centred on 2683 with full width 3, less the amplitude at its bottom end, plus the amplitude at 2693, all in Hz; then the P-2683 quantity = 4.8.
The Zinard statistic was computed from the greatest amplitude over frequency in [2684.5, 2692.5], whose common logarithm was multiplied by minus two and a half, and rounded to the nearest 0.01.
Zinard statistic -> -3.62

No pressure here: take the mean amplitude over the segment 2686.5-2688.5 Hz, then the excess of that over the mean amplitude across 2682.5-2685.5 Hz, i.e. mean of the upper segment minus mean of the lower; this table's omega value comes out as 1.2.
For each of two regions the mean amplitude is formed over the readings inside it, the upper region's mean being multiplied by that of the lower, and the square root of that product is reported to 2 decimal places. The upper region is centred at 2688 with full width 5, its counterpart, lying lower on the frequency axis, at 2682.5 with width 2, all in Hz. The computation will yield 27.07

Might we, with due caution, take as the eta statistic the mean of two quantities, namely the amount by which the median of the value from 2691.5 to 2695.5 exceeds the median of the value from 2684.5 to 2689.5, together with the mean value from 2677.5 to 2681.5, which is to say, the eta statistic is 12.0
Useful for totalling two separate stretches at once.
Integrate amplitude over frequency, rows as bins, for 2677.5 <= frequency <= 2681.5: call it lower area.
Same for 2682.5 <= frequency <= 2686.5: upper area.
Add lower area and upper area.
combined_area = 208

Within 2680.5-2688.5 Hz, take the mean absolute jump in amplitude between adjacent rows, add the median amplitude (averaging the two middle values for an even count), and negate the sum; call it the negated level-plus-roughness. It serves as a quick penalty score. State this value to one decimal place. -27.5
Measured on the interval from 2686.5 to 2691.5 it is -28.6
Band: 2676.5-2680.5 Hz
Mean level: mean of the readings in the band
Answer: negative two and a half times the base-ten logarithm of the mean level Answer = -3.53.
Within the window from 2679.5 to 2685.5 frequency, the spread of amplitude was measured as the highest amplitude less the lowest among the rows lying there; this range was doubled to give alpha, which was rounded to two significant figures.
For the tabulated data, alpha 4.2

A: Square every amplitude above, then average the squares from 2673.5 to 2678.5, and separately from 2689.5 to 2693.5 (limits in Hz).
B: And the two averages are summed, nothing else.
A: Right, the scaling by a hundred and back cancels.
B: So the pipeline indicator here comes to 1375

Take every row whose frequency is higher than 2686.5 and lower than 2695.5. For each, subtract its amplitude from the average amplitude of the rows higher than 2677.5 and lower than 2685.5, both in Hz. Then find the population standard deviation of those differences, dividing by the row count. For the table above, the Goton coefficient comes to 1.27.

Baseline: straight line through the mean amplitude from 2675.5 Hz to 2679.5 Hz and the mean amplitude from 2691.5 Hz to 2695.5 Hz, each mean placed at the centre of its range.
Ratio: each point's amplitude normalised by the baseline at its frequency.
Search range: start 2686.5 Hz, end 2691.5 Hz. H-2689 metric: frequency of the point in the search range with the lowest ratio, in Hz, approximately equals 2690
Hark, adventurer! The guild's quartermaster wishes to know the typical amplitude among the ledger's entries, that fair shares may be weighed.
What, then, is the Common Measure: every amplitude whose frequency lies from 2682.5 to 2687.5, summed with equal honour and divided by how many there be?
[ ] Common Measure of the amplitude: 26.6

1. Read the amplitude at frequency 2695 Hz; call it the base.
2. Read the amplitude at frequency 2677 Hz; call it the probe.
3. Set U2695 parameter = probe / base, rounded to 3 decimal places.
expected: 0.993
